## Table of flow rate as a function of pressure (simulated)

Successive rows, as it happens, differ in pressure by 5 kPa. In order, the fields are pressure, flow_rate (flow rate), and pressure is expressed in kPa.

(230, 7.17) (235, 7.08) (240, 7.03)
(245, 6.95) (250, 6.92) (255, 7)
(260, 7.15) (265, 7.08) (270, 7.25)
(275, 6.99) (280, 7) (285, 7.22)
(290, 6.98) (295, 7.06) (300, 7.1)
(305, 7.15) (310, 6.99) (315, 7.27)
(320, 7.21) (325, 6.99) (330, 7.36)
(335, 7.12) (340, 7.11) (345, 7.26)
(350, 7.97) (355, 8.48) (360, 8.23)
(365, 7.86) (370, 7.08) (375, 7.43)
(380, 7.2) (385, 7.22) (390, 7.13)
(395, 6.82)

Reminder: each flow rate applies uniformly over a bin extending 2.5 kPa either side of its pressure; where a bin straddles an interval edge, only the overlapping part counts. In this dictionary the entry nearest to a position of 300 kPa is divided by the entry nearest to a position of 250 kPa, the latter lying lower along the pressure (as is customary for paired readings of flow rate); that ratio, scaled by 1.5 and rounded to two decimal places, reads 1.54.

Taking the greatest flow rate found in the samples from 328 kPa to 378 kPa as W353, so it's 8.48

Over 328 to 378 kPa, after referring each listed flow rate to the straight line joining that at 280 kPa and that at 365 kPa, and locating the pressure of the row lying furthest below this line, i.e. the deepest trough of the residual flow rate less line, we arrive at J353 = 370 kPa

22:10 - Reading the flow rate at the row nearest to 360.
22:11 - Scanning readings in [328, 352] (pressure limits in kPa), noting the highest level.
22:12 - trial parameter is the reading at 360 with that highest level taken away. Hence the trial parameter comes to 0.26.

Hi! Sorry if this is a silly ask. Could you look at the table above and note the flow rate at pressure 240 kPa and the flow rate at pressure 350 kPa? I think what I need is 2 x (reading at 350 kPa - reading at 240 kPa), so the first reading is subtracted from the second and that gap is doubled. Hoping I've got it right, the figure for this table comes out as 1.9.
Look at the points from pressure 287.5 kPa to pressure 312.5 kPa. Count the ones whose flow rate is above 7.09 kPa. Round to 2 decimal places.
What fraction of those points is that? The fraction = 0.40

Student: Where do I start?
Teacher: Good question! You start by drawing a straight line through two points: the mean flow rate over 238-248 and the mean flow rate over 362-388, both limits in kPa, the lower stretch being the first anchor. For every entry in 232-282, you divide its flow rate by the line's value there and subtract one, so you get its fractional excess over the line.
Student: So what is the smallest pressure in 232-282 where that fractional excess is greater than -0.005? 235 kPa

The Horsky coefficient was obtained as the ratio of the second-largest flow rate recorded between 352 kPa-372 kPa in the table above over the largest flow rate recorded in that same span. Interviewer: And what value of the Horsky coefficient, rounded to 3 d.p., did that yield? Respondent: 0.971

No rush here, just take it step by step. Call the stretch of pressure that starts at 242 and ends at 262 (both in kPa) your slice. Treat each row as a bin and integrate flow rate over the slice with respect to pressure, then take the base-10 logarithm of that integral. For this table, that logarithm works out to 2.15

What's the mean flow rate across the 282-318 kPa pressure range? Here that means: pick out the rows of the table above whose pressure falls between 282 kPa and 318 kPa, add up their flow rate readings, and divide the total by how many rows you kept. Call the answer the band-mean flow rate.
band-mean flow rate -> 7.11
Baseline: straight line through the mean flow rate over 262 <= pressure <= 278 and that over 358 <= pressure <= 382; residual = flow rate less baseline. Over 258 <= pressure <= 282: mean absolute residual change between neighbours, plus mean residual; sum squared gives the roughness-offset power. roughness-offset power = 0.015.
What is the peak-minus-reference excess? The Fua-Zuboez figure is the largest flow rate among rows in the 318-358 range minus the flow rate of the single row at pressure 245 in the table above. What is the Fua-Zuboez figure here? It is 1.5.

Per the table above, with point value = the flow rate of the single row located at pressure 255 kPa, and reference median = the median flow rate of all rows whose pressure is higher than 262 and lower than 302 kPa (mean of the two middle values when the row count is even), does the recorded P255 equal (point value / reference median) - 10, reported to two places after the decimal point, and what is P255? -9.01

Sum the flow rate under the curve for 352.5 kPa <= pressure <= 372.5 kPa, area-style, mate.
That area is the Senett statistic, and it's 158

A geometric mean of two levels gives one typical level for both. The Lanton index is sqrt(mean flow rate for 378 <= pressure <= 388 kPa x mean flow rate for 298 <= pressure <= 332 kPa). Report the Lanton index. 7.18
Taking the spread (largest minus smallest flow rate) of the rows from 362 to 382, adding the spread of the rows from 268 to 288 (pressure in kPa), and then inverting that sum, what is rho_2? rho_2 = 1.0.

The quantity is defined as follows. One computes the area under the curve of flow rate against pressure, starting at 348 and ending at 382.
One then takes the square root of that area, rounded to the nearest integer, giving 16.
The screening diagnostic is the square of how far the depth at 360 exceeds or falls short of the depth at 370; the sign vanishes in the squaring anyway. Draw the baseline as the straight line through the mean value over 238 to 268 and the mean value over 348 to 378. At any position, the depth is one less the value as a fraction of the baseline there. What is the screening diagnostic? 0.024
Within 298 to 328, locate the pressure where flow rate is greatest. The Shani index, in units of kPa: 315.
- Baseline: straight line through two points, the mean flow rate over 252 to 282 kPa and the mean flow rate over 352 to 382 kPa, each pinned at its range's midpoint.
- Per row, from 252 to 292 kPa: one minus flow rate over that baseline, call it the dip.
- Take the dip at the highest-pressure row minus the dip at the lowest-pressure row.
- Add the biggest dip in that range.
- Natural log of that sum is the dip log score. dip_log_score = -2.7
